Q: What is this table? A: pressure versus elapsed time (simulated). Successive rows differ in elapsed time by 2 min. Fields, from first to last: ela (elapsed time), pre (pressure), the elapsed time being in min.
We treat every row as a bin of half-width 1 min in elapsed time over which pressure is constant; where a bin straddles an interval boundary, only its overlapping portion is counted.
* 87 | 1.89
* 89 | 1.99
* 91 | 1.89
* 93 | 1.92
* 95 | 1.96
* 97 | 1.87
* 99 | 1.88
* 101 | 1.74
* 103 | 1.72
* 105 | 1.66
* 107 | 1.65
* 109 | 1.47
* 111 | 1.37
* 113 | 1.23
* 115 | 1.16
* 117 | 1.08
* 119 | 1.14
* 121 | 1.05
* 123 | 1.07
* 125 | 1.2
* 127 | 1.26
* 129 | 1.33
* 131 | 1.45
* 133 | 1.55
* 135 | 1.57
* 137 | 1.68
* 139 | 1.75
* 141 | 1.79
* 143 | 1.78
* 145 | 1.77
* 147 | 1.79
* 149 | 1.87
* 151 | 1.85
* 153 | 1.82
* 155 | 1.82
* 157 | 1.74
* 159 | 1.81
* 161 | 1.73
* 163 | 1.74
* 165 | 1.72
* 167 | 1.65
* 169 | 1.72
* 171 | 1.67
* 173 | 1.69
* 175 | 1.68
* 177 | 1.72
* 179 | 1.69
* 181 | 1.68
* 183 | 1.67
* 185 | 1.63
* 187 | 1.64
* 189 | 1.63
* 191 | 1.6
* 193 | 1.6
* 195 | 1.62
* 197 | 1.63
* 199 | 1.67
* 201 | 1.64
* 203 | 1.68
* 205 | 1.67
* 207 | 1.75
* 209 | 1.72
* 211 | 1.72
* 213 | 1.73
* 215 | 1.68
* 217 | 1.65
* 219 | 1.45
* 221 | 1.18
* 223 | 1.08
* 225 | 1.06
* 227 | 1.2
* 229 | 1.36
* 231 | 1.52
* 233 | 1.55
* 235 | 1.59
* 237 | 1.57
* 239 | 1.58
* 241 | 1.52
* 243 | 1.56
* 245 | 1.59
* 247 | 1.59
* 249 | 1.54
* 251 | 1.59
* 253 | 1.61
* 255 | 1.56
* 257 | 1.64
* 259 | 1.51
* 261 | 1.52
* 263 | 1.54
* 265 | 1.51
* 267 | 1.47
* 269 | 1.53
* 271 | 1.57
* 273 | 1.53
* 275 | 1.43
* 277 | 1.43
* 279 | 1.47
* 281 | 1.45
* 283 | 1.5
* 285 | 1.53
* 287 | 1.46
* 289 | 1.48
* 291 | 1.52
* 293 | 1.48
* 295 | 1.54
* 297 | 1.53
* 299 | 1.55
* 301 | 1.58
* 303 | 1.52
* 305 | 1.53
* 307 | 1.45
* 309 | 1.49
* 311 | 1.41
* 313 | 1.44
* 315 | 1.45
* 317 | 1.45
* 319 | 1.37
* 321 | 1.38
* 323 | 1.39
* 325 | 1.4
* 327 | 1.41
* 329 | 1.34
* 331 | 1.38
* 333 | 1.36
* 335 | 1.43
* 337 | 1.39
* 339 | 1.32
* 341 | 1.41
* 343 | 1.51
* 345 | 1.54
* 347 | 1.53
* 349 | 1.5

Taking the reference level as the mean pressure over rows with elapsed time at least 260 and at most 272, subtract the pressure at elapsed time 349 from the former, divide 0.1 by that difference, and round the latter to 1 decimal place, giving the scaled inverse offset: 4.3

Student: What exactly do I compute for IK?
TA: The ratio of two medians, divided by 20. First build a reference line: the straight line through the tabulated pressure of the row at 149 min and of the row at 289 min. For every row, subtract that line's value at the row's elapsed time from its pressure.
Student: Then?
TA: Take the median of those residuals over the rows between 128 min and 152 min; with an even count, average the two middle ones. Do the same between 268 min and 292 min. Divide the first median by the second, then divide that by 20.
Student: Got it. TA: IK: 2.3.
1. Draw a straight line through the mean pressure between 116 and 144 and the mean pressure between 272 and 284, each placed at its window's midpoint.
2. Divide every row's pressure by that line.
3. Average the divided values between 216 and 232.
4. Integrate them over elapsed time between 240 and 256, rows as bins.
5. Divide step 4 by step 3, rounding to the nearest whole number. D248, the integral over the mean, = 19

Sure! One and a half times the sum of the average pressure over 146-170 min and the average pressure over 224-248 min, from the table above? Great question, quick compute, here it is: 4.9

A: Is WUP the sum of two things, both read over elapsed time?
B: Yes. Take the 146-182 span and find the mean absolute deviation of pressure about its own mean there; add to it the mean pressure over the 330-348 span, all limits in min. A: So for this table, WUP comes 1.49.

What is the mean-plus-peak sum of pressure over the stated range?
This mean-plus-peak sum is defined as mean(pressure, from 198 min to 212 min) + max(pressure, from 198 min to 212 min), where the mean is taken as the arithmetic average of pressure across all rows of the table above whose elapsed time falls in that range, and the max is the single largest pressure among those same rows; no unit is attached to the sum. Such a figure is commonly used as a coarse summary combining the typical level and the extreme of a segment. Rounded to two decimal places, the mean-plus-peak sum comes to 3.44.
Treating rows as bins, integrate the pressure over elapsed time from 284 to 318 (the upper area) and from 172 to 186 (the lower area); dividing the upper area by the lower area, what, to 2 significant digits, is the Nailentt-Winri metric 2.2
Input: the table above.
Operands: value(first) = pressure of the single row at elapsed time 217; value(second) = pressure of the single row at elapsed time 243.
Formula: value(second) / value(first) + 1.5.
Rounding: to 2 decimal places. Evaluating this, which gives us 2.45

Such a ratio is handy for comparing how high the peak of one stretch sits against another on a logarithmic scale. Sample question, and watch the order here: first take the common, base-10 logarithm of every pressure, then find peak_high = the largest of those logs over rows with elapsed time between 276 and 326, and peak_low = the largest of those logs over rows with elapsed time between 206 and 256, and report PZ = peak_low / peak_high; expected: 1.22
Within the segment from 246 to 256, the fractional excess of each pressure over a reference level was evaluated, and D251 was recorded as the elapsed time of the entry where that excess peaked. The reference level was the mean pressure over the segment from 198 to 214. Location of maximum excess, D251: 253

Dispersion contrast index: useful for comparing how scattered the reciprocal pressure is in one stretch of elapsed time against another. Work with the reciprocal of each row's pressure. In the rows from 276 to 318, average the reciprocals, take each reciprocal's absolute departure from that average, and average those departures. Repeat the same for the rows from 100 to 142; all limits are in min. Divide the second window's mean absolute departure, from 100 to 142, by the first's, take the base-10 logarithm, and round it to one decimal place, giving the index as 0.8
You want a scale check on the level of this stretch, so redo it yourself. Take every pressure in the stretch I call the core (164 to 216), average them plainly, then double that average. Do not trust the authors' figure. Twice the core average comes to 3.35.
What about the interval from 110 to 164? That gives 3.07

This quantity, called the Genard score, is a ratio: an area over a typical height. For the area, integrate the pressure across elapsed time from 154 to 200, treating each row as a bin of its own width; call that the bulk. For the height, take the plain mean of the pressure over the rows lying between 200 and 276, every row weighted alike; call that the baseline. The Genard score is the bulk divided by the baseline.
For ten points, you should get 51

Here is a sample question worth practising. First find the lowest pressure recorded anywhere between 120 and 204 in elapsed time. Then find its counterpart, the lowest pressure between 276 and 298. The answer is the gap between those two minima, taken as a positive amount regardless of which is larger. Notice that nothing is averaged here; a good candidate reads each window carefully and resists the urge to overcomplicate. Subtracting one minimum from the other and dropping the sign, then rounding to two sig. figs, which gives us 0.38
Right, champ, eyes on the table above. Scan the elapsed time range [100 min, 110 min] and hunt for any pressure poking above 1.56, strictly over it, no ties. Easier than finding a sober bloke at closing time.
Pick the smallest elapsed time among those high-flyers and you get 101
